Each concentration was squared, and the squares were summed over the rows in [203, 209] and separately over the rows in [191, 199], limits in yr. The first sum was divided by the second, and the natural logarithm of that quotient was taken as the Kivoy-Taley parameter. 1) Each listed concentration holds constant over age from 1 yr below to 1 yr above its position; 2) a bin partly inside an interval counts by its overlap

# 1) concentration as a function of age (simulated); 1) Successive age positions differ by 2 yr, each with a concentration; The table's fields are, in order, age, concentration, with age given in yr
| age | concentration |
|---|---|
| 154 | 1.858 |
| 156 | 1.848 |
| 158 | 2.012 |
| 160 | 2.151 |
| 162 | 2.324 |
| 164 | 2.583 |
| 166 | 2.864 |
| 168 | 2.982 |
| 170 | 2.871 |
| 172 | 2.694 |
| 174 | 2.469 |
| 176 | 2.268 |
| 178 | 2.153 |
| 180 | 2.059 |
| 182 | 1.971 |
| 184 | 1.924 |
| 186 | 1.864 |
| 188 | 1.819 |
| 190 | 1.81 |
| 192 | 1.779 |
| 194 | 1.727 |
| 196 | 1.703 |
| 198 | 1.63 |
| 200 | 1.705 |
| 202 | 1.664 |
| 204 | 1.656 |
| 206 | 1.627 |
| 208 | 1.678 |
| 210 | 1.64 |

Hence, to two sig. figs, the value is -0.36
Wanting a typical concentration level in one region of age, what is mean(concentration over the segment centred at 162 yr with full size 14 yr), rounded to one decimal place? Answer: 2.4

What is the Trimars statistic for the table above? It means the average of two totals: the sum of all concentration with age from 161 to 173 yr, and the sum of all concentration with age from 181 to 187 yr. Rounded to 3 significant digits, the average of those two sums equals 11.0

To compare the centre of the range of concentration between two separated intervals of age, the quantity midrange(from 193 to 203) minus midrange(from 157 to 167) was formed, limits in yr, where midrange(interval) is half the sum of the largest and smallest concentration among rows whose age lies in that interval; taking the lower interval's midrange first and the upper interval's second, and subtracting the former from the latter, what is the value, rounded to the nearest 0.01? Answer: -0.76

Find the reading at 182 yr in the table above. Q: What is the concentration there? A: 1.971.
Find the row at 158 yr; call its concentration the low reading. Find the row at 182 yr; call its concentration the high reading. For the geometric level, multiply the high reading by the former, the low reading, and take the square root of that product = 1.99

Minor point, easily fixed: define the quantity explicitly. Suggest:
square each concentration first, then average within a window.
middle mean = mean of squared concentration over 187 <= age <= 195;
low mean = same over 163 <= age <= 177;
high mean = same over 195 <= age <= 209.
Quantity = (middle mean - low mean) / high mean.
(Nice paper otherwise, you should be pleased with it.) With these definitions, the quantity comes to -1.5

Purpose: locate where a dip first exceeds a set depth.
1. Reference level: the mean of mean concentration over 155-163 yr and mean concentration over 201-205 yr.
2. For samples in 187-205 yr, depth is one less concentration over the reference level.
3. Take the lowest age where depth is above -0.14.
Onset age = 188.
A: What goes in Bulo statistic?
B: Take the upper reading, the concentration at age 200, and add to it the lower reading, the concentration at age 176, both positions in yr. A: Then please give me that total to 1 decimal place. 4.0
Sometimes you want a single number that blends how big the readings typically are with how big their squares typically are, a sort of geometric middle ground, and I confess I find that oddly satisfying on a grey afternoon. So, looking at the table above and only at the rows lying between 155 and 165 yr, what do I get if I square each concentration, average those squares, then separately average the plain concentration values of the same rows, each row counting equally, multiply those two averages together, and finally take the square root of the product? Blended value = 3.2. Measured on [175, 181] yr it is 3.2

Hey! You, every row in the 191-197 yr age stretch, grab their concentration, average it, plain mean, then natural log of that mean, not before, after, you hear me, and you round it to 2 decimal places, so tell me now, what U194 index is 0.55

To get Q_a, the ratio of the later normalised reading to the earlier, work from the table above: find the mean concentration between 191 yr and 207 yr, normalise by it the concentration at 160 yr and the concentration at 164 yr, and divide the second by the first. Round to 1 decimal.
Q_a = 1.2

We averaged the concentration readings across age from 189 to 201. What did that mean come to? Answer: 1.7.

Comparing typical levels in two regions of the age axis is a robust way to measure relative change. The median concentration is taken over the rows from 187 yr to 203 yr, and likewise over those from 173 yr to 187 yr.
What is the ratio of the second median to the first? 1.20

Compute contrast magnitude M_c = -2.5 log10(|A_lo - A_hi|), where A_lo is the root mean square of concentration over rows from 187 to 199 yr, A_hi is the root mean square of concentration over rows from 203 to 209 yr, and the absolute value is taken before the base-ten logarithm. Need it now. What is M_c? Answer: 2.6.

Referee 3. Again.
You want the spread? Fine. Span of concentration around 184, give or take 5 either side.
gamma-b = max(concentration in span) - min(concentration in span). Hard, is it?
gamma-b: 0.24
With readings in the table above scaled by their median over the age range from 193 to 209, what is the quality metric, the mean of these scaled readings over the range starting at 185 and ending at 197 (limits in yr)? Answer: 1.07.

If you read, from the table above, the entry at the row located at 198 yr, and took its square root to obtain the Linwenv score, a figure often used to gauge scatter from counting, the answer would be 1.28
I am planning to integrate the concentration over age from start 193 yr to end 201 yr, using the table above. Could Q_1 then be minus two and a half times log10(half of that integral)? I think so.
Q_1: -2.1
